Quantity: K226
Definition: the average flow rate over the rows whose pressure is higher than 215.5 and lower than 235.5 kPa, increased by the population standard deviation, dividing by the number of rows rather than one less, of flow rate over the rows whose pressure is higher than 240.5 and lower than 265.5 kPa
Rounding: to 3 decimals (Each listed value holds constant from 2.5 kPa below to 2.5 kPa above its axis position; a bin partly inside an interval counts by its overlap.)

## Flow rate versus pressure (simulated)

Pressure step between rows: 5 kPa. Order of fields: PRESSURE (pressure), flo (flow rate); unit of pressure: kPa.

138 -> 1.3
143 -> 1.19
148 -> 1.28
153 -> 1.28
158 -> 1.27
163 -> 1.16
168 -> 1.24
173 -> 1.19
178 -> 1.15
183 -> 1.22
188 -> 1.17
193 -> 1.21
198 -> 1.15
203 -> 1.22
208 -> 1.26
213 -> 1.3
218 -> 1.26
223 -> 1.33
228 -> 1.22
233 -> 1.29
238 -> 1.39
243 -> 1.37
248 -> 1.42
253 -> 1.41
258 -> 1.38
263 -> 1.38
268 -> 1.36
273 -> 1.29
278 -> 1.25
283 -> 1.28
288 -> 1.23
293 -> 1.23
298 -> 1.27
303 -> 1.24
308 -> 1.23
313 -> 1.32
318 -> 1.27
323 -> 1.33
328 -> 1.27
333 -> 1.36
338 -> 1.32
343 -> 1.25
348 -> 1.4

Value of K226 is 1.294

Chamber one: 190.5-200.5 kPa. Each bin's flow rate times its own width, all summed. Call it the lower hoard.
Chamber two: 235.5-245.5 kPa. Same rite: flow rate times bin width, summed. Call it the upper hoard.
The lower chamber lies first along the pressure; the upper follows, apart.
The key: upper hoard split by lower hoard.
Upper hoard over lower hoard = 1.17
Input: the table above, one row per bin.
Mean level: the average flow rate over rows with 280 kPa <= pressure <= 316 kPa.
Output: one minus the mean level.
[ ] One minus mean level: -0.26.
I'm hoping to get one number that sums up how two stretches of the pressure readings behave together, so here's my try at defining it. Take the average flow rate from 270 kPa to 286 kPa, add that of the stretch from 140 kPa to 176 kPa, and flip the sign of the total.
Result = -2.50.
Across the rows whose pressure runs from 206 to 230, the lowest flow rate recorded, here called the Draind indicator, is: 1.22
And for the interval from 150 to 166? 1.16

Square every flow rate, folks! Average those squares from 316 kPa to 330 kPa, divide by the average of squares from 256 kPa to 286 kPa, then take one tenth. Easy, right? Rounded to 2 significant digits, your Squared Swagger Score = 0.095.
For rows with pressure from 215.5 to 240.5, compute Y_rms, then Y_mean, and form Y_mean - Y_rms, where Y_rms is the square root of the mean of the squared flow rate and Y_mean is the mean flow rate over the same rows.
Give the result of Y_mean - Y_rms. -0.0013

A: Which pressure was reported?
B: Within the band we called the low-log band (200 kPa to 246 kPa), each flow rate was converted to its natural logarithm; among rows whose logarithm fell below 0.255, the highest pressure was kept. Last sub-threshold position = 233 kPa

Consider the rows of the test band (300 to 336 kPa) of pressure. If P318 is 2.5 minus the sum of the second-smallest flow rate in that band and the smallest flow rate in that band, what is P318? 0.03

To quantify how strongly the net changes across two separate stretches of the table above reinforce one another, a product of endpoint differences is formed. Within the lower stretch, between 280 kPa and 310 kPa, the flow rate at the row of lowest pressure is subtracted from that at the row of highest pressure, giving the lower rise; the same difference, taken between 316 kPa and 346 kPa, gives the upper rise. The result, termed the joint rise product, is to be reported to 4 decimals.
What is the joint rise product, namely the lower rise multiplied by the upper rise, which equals 0.0010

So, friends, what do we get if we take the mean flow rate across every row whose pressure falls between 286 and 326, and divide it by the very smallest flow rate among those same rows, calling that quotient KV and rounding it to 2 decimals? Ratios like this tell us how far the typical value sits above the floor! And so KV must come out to 1.03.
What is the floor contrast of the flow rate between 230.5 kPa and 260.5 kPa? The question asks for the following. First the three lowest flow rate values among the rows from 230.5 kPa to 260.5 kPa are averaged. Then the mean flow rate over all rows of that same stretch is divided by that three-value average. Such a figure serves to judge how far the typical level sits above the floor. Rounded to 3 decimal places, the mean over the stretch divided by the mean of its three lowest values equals 1.022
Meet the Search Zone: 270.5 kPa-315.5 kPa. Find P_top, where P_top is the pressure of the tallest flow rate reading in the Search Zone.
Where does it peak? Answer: 313 kPa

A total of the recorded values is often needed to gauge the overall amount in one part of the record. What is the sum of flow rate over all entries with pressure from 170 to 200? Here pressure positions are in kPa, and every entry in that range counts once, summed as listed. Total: 7.09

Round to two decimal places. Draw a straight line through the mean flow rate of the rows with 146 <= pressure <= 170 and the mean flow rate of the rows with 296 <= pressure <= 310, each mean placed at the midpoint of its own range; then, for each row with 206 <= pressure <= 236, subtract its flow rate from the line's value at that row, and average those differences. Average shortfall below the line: -0.03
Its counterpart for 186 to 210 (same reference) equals 0.04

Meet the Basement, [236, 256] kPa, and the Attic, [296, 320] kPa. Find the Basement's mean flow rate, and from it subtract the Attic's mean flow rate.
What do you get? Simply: 0.13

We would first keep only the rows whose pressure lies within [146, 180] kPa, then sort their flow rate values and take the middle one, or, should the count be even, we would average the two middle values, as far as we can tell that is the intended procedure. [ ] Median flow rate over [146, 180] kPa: 1.240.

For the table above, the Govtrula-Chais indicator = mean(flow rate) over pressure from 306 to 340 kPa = 1.30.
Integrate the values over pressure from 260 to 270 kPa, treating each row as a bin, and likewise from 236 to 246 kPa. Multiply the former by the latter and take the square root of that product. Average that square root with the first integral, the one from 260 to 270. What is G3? 13.7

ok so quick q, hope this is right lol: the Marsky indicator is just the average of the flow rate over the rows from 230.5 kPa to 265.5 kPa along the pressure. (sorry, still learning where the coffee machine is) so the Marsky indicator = 1.38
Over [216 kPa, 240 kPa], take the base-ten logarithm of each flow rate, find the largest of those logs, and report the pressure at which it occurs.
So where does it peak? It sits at 238 kPa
